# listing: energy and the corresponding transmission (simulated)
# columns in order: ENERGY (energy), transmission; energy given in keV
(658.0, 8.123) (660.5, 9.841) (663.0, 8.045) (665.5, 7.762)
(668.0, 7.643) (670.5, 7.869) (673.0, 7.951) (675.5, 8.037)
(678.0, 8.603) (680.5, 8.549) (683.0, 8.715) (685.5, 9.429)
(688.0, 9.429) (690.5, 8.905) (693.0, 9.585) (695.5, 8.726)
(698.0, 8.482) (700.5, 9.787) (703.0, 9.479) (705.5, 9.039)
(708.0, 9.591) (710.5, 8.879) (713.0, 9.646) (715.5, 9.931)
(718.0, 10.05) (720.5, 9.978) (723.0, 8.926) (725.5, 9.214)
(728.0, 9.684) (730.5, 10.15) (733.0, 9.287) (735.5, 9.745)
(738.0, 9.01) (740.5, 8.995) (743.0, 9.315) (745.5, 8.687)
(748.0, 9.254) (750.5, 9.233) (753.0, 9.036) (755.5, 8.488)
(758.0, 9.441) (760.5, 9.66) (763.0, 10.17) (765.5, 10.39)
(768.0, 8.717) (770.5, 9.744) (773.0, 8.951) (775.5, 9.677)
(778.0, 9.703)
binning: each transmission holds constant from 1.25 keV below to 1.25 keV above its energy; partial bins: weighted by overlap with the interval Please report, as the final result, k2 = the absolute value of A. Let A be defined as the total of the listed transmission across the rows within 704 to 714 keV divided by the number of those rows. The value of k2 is 9.29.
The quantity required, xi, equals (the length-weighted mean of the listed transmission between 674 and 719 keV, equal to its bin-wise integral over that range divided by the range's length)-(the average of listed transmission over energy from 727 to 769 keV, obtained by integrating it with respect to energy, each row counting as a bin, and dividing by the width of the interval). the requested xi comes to -0.2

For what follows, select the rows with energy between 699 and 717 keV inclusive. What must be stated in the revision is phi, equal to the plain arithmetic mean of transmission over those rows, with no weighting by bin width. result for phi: 9.48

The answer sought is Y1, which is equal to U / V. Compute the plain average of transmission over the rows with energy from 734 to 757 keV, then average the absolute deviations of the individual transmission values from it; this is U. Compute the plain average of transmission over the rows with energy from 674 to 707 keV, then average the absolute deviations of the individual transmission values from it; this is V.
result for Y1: 0.6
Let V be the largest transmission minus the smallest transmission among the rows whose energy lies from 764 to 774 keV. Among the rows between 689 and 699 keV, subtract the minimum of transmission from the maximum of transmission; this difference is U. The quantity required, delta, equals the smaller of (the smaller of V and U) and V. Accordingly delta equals 1.1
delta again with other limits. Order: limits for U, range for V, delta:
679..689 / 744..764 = 0.9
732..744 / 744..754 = 0.6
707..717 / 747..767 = 1.1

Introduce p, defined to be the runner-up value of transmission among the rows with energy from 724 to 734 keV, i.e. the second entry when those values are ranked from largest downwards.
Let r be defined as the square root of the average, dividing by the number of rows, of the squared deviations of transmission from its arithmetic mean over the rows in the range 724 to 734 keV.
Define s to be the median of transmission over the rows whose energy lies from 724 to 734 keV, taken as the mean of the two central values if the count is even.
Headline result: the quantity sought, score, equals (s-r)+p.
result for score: 18.8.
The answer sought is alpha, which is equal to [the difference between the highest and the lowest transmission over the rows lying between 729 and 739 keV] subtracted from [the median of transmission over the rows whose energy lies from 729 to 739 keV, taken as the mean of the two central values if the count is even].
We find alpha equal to 8.4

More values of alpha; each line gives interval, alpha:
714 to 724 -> 8.8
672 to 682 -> 7.6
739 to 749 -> 8.5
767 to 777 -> 8.3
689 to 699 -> 7.7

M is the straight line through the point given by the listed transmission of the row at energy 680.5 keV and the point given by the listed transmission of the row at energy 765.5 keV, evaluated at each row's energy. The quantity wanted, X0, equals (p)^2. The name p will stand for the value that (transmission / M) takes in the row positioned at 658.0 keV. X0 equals 1.02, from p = 1.01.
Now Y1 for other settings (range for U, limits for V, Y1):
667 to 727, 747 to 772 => 1.2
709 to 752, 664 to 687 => 0.8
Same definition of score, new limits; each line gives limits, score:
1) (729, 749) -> 18.6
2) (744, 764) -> 18.4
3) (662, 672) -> 15.5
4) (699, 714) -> 18.9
